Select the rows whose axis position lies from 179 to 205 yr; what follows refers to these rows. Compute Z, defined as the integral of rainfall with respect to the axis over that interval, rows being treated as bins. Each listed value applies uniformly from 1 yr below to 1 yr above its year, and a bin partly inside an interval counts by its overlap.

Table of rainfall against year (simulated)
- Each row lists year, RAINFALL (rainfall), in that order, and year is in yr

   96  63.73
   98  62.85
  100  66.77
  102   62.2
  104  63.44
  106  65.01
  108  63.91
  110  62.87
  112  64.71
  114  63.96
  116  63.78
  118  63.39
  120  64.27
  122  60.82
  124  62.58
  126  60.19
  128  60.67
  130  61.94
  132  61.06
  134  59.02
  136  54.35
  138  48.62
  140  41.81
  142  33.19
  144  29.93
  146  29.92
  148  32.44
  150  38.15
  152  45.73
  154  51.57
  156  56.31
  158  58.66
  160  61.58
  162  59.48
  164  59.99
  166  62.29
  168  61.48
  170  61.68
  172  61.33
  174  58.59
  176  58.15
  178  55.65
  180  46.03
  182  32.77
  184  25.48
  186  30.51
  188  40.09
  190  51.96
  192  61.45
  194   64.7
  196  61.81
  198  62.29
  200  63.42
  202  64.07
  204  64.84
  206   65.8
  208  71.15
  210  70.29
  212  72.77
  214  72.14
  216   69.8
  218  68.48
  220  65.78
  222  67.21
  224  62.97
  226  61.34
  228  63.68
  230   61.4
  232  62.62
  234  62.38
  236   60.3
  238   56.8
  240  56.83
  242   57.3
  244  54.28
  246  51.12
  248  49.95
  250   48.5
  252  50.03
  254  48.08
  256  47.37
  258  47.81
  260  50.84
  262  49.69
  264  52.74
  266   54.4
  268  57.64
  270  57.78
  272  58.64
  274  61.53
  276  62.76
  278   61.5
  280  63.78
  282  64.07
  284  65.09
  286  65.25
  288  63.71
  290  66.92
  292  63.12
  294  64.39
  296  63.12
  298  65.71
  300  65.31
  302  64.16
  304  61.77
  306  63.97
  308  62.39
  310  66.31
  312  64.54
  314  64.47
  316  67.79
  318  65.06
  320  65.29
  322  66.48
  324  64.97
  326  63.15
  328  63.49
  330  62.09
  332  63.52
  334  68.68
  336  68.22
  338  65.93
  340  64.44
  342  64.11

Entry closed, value 1339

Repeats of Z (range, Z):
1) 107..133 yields 1628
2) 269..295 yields 1637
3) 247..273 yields 1347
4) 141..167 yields 1238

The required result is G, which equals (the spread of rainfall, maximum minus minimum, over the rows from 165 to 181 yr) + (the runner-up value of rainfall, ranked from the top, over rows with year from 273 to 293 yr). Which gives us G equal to 82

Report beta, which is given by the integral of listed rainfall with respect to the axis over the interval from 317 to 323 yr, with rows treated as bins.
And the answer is 394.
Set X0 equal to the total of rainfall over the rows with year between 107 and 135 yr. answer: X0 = 873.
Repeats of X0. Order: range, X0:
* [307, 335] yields 908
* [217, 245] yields 861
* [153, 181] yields 813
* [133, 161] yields 641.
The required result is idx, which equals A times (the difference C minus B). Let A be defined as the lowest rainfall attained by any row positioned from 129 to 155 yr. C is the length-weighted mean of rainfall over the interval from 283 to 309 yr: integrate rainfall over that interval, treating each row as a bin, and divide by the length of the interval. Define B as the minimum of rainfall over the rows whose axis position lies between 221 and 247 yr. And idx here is 392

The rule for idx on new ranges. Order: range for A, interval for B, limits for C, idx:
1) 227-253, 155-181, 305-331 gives 901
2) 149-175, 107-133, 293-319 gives 166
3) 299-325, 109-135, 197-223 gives 526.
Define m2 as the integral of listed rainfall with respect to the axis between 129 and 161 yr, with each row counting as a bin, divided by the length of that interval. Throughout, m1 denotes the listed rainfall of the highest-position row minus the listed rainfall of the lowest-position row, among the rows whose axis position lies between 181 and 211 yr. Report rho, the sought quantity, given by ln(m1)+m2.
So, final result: 51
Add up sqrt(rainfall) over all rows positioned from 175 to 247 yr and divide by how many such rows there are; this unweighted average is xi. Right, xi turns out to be 7.63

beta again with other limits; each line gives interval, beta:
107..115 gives 511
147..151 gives 141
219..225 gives 392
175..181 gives 320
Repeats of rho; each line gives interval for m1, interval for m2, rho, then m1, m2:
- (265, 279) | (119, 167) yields 54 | 7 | 52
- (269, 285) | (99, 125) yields 66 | 7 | 64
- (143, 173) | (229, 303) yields 62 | 31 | 58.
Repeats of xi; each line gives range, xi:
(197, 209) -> 8.08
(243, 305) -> 7.61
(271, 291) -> 7.96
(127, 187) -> 7.01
